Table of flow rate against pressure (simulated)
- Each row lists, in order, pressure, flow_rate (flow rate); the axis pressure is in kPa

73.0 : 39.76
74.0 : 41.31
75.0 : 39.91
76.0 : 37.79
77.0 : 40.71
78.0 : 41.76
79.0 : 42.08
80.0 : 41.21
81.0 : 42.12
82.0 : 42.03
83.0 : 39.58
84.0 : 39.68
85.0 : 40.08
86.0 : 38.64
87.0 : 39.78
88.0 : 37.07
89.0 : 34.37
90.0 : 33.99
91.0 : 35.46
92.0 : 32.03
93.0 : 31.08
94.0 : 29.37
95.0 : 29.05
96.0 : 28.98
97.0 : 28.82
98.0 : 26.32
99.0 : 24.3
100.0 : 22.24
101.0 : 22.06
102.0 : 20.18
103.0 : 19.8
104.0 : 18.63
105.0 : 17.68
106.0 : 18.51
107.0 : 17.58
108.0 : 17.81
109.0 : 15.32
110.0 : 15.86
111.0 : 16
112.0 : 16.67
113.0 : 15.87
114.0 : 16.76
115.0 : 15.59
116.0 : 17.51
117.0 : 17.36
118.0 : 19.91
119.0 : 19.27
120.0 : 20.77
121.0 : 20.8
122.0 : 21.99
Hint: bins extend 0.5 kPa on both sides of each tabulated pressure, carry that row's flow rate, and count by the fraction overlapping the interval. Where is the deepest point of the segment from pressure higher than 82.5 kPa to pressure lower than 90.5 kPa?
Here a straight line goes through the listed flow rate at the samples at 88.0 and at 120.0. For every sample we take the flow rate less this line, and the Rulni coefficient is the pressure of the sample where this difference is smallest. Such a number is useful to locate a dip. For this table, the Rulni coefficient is 89.0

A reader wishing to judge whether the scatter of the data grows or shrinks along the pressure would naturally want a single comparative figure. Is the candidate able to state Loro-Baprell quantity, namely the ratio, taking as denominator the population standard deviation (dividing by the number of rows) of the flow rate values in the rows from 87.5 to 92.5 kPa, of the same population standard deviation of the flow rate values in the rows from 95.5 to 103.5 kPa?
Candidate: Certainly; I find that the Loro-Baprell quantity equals 2.0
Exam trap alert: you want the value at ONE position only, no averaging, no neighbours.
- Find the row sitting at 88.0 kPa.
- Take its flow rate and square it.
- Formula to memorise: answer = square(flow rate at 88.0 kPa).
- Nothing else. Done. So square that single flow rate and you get 1374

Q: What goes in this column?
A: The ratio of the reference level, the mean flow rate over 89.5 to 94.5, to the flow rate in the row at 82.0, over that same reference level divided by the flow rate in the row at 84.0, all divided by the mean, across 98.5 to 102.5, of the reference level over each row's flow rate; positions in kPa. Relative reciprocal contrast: 0.644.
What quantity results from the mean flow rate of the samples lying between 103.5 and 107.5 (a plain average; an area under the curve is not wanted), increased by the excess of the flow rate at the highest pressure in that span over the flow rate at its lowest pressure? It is 17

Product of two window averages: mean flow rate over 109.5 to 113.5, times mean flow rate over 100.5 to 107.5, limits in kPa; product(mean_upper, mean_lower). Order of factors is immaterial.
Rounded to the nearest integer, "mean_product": 309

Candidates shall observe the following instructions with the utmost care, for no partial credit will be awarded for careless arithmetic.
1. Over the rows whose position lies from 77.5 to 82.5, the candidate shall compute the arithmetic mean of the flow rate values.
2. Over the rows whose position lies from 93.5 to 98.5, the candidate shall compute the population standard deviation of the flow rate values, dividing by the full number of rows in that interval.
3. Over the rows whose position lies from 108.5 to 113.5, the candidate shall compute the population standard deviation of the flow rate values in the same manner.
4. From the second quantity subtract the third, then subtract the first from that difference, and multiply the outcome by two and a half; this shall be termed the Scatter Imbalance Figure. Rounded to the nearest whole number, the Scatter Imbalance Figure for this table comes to -103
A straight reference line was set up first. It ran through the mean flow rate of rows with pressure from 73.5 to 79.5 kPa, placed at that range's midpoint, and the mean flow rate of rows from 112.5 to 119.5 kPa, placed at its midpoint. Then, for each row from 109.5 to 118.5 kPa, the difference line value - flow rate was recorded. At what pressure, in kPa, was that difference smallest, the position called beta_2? 118.0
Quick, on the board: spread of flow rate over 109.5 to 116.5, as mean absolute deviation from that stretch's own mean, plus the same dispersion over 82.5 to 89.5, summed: 2.13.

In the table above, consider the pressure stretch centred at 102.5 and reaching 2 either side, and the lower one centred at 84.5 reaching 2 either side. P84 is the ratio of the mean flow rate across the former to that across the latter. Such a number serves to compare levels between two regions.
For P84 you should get 0.51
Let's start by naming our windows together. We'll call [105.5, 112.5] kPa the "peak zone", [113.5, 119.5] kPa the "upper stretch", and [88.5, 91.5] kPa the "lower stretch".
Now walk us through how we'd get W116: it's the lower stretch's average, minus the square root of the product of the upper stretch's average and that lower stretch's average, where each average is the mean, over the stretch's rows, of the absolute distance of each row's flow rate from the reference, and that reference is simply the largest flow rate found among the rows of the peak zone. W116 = 11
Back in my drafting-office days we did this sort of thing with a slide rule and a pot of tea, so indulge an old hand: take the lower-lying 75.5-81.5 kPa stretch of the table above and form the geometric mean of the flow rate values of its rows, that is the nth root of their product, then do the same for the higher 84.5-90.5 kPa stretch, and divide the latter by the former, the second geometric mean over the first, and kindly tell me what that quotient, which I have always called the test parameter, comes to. 0.91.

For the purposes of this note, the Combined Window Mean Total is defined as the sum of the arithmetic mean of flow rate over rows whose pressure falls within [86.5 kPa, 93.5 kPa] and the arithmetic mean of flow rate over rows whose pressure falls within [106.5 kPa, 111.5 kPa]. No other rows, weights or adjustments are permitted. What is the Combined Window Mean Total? 51.3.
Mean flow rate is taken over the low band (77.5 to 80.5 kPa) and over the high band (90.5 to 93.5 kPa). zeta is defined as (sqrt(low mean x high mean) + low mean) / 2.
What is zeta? 39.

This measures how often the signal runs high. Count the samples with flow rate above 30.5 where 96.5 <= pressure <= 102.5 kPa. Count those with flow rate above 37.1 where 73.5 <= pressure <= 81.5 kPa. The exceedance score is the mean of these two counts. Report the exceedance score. 4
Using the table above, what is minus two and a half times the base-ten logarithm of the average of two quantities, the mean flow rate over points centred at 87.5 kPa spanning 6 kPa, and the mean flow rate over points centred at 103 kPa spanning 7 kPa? -3.64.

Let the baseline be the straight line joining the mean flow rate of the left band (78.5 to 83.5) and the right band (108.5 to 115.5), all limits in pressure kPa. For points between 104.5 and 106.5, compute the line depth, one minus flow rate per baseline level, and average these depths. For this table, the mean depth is 0.15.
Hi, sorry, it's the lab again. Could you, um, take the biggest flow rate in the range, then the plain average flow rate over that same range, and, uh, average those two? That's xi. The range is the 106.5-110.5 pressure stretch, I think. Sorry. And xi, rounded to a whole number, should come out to 17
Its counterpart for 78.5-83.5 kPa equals 42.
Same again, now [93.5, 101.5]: 28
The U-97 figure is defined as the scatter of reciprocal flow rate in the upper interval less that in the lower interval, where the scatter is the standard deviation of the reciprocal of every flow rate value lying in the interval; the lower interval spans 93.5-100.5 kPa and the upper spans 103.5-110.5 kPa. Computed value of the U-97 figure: 0.0002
